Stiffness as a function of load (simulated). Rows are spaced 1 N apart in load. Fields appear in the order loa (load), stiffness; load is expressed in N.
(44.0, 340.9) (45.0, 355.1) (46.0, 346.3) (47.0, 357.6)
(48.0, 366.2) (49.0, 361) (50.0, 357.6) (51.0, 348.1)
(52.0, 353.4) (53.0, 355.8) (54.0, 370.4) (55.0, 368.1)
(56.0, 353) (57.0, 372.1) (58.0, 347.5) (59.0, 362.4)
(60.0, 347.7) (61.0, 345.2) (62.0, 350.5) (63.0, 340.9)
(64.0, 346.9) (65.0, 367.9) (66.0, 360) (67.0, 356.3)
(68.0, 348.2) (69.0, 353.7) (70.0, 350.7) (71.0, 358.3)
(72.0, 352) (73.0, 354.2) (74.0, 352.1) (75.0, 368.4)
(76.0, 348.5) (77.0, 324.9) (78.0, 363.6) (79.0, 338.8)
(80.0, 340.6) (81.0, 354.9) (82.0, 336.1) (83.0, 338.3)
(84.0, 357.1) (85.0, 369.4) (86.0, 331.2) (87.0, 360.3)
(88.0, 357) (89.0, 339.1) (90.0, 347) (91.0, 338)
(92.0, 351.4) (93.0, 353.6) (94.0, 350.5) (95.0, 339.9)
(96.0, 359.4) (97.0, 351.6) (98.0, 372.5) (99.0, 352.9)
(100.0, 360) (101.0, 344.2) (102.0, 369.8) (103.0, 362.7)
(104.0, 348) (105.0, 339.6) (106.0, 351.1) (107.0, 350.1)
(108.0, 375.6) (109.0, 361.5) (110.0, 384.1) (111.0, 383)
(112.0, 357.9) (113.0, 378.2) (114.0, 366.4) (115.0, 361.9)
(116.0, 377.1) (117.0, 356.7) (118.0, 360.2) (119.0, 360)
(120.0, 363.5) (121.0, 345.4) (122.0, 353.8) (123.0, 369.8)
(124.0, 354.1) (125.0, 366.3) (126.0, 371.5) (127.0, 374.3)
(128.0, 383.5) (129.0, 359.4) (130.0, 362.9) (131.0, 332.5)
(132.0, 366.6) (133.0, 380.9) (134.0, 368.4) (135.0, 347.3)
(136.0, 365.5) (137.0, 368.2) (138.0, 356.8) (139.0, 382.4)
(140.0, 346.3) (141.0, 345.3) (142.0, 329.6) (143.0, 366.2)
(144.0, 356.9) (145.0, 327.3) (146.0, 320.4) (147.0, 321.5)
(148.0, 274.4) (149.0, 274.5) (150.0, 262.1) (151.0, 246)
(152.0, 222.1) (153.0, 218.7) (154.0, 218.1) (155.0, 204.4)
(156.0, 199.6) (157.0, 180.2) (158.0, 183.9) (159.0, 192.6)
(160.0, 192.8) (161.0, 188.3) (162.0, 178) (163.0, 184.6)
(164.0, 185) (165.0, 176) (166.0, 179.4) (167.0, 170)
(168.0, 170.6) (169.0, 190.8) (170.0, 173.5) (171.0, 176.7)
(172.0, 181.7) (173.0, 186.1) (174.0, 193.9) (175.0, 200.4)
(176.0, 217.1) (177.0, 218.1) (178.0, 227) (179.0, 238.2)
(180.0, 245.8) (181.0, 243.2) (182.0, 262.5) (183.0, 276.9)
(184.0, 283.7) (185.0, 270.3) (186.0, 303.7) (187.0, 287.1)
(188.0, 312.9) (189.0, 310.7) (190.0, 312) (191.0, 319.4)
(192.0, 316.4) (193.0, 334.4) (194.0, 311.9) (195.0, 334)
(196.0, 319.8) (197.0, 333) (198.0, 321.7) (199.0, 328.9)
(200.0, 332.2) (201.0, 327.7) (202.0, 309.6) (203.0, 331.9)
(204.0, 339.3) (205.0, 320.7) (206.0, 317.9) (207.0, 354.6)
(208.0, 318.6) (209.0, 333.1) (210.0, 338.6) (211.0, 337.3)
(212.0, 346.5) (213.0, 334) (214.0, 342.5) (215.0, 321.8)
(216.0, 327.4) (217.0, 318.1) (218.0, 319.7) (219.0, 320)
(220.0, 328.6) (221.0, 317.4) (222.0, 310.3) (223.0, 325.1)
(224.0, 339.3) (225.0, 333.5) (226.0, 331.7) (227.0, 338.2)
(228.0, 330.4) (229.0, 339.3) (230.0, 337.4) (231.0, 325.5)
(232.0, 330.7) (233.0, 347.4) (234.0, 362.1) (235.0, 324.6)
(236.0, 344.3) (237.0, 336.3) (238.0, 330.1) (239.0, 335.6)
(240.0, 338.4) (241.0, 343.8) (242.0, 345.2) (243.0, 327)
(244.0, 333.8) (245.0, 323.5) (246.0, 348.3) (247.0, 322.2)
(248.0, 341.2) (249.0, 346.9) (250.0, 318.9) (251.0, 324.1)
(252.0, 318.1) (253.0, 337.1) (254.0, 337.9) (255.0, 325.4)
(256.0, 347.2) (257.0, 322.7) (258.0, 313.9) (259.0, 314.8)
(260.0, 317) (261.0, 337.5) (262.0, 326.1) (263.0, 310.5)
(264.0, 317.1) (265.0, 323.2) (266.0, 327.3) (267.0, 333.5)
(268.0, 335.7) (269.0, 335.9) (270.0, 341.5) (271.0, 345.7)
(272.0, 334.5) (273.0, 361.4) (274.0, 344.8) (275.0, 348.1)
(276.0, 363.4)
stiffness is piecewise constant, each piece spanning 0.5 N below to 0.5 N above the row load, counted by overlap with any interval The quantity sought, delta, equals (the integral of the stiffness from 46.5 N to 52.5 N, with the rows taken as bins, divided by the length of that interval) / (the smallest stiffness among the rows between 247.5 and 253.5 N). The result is 1.12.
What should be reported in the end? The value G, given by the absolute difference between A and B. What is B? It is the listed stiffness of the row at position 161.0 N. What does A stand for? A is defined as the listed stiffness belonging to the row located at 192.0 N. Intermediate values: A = 316.4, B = 188.3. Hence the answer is 128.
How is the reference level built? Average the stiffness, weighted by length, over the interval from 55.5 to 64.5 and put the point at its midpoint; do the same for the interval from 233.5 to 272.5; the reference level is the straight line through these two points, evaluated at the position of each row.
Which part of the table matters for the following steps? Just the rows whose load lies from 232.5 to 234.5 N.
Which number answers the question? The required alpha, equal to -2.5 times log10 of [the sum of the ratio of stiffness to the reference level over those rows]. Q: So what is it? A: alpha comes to -0.82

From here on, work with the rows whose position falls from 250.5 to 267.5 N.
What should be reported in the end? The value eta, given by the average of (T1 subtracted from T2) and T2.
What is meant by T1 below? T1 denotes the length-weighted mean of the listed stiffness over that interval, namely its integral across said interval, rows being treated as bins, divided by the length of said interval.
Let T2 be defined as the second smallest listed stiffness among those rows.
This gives 151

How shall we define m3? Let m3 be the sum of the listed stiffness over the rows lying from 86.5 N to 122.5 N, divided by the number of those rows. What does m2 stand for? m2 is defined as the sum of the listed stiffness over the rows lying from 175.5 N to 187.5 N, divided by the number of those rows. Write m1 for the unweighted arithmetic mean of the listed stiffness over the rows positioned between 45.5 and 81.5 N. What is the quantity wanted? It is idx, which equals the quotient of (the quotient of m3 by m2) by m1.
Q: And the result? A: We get 0.0039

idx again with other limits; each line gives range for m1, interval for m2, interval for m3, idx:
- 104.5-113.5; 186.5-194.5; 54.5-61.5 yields 0.0031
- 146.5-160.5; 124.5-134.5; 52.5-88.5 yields 0.0042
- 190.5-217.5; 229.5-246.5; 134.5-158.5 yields 0.0026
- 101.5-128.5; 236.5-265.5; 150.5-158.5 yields 0.0017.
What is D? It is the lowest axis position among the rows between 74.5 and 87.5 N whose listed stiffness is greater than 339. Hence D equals 75.0 N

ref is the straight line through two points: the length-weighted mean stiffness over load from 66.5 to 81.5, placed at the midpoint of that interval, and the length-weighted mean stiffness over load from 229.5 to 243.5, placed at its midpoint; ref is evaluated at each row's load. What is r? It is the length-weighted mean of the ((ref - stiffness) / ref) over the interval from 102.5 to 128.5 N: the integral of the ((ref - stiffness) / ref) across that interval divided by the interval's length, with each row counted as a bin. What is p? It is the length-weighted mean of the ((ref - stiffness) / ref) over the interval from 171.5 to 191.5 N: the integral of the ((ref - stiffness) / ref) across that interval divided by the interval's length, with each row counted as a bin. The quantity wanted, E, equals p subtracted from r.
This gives -0.302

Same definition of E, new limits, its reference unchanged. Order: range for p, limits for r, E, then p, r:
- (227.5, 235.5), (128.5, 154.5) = 0.060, 0.00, 0.063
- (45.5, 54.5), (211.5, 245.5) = 0.029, -0.01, 0.017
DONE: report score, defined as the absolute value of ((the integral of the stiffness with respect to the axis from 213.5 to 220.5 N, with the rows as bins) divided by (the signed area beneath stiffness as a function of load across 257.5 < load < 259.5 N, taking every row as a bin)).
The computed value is 3.6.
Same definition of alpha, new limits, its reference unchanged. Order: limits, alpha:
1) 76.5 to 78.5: -0.73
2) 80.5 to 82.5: -0.74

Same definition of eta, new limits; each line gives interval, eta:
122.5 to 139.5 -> 165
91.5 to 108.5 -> 162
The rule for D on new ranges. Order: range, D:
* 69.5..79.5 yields 70.0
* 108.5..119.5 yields 109.0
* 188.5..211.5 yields 204.0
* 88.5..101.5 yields 89.0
